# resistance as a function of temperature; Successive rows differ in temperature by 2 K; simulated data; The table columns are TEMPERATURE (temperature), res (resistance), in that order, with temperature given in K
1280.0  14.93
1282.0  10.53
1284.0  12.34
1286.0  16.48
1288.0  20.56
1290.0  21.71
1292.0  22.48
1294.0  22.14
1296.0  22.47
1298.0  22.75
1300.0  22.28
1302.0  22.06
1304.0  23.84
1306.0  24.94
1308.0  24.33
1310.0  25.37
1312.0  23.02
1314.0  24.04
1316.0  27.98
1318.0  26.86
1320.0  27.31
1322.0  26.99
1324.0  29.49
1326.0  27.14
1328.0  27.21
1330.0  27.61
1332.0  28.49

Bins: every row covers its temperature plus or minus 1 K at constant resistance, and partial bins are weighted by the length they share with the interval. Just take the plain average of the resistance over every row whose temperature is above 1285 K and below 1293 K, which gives 20.3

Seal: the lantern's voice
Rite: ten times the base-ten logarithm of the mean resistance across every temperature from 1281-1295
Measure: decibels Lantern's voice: 12.6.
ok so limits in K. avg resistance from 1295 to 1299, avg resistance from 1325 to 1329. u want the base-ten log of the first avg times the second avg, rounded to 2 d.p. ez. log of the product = 2.79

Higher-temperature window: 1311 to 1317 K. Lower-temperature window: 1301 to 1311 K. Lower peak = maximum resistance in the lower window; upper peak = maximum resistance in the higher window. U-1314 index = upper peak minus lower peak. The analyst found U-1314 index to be 2.6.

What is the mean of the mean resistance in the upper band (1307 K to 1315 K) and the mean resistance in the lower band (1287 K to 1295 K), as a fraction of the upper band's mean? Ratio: 0.949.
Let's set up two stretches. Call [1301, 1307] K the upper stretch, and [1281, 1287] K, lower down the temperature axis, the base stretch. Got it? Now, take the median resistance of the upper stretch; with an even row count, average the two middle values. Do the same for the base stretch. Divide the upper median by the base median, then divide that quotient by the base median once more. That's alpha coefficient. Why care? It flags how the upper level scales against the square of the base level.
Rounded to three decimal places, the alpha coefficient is 0.157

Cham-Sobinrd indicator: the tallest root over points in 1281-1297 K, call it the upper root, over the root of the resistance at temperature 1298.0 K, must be 0.994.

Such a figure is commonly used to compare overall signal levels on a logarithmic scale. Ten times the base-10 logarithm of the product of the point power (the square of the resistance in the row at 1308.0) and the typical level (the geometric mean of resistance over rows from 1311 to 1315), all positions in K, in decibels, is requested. 41.4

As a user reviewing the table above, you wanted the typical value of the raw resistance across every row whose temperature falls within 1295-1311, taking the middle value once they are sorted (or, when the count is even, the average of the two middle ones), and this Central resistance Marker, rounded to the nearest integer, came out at 23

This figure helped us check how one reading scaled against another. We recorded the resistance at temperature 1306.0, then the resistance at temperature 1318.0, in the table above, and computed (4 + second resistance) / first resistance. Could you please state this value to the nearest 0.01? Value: 1.24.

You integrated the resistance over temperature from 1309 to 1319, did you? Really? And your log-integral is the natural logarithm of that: 5.54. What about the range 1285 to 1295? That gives 5.33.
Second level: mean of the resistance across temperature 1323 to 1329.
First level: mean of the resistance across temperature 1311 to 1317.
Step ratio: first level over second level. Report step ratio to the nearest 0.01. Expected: 0.90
